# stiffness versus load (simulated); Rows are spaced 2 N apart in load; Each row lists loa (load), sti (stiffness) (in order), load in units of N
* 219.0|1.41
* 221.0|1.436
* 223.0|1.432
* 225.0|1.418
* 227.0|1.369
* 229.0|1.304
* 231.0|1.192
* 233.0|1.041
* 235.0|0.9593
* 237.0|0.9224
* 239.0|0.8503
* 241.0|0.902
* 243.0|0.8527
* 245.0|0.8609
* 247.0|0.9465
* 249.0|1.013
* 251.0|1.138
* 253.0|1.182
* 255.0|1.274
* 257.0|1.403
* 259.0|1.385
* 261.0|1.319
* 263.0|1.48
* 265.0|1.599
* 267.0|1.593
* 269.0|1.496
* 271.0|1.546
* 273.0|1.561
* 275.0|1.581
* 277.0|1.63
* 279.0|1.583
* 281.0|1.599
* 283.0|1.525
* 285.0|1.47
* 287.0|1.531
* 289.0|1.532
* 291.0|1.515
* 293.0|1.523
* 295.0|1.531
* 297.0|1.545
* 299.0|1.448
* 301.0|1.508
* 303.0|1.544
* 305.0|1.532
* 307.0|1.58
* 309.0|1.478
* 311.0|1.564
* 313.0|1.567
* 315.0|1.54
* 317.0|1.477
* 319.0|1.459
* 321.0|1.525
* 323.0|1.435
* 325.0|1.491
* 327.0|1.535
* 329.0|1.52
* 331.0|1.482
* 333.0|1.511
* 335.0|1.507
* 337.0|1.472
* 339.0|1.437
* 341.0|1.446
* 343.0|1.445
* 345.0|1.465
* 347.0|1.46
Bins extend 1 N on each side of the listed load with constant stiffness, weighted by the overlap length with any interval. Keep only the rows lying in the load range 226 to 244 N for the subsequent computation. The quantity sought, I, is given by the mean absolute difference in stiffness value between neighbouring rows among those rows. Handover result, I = 0.077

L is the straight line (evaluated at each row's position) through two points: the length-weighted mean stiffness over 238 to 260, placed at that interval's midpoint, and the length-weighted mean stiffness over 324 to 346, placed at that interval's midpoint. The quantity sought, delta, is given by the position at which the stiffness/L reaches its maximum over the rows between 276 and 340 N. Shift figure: 277.0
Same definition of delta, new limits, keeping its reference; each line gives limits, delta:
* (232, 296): 265.0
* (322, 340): 327.0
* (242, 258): 257.0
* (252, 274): 265.0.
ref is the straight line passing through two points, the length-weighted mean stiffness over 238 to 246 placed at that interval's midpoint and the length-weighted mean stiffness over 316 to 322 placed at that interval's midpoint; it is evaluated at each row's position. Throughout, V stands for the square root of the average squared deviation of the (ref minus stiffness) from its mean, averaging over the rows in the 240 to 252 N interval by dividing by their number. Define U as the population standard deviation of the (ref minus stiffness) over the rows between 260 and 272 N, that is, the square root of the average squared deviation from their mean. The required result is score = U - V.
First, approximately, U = 0.081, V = 0.08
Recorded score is 0.00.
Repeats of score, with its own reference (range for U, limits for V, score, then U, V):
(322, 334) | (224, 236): -0.17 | 0.030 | 0.20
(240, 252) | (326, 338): 0.03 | 0.077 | 0.05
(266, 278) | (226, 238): -0.16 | 0.036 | 0.20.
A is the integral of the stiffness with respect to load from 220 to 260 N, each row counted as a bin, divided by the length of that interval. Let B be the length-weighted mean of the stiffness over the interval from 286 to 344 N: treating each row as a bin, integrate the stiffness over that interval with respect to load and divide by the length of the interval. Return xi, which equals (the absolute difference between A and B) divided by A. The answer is 0.317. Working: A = 1.14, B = 1.51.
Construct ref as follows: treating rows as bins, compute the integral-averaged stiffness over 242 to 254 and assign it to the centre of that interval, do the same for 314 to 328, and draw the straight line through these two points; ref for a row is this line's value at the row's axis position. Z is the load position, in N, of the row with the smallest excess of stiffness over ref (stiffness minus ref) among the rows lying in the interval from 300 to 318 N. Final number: 317.0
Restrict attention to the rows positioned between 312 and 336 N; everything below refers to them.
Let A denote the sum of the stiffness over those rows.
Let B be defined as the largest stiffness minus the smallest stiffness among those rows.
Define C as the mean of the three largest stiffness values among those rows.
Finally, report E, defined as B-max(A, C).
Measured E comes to -17.92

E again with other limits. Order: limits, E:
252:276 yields -17.00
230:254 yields -11.52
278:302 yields -18.16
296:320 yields -18.11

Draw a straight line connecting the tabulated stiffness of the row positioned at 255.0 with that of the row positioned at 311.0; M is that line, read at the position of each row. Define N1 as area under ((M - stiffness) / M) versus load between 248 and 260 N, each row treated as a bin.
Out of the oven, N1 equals 0.4 N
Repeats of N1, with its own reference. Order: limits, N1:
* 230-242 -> 2.0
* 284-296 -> -0.5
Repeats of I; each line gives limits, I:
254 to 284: 0.062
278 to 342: 0.040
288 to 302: 0.034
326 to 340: 0.026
